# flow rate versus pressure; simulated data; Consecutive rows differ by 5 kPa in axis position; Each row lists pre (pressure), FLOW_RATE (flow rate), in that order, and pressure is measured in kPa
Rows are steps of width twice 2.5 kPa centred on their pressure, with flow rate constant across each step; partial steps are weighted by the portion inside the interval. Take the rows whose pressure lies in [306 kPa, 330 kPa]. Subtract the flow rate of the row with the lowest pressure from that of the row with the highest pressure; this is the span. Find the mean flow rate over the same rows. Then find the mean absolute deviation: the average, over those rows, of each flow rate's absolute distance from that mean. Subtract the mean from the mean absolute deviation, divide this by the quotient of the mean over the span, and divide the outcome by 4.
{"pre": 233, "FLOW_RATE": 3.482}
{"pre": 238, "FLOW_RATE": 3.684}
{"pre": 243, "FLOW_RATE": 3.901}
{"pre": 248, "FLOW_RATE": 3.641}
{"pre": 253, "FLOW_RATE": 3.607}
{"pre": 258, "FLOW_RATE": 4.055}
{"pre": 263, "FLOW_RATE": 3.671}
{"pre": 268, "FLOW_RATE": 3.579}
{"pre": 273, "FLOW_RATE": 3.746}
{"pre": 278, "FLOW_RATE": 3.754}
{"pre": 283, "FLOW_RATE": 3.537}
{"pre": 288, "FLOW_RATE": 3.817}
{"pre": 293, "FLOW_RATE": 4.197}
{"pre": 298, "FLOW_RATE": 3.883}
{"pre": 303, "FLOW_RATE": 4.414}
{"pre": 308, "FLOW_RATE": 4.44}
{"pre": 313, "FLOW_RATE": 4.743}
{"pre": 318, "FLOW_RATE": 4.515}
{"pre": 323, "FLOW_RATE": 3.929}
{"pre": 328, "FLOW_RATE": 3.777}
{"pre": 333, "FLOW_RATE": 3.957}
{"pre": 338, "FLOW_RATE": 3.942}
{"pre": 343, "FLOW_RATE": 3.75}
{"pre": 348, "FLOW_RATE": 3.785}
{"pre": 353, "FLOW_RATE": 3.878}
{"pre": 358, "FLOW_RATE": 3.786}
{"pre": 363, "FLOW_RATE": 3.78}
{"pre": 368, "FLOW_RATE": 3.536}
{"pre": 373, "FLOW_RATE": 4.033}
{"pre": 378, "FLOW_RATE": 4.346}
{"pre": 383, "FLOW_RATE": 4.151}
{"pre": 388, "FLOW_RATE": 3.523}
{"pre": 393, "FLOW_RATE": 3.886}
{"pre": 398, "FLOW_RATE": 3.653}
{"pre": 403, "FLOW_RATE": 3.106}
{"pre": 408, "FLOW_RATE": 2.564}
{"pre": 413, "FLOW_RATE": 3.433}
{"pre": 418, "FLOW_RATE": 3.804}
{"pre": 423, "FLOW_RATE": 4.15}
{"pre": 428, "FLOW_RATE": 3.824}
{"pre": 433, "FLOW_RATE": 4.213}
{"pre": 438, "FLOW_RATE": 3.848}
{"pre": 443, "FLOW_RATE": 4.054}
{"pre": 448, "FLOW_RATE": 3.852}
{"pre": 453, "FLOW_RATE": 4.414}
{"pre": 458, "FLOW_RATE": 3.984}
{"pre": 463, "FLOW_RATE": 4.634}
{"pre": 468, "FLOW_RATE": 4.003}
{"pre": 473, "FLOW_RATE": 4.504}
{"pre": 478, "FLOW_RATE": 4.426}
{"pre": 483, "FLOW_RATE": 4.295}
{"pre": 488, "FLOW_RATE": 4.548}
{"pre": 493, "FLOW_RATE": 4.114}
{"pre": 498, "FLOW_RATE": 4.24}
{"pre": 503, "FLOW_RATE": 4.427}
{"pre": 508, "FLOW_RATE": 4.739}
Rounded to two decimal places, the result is 0.15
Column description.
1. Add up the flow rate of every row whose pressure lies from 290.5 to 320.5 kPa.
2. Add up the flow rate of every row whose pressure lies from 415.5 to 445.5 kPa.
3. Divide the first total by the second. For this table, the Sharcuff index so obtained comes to 1.10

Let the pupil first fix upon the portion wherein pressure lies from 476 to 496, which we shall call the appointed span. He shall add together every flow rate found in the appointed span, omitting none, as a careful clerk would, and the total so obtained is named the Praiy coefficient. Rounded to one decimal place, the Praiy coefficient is 17.4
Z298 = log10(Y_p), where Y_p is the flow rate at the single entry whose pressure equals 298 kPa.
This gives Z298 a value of 0.589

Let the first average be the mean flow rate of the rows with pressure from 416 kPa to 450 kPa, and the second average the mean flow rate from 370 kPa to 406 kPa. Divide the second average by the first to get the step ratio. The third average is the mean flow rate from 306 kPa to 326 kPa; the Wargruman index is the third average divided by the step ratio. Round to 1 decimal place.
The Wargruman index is 4.6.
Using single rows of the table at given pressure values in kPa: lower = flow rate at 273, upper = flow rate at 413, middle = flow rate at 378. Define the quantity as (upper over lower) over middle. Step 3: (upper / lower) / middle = 0.211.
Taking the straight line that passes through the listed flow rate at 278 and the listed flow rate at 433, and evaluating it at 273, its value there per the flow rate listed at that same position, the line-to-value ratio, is 1.00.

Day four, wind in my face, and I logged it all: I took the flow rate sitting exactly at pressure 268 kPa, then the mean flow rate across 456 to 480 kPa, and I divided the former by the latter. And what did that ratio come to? 0.83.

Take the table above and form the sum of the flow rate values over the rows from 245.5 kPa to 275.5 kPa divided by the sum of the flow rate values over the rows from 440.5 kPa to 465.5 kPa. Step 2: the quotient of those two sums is 1.1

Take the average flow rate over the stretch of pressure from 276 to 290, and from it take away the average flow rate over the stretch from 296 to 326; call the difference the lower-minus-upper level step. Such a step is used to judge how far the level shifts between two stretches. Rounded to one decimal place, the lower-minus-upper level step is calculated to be -0.6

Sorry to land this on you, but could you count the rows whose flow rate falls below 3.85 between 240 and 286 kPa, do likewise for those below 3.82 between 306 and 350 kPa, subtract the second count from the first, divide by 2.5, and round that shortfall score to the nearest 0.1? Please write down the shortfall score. 1.6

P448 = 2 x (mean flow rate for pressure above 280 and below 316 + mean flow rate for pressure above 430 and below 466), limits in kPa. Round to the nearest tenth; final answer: 16.6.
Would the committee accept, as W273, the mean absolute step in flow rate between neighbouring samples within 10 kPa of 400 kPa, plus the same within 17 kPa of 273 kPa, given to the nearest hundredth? 0.63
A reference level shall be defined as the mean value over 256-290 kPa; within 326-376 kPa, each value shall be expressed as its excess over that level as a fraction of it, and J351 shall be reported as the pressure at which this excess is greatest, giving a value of 373 kPa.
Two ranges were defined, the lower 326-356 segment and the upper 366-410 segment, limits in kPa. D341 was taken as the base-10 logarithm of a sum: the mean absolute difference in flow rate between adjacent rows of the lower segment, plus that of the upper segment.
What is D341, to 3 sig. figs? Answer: -0.286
